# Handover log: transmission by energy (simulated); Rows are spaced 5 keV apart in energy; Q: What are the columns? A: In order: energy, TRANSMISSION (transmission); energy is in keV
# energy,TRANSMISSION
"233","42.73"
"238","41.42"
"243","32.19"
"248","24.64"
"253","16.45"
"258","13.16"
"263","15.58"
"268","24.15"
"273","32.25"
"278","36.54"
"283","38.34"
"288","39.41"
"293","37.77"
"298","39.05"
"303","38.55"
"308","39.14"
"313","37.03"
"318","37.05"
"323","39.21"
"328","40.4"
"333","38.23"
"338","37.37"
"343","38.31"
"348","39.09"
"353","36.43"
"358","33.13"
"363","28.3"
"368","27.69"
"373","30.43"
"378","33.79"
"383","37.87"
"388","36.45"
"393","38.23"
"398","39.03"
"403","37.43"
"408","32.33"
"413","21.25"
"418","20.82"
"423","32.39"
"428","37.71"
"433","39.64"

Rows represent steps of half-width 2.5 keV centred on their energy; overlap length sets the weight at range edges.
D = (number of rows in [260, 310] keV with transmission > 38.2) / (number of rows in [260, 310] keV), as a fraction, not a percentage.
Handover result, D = 0.50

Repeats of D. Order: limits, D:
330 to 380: 0.30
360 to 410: 0.20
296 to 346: 0.70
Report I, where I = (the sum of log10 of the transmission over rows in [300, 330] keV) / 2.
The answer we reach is 4.76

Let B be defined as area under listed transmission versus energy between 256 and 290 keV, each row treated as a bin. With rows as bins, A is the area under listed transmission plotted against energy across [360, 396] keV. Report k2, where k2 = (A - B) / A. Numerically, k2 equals 0.19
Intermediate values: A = 1200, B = 971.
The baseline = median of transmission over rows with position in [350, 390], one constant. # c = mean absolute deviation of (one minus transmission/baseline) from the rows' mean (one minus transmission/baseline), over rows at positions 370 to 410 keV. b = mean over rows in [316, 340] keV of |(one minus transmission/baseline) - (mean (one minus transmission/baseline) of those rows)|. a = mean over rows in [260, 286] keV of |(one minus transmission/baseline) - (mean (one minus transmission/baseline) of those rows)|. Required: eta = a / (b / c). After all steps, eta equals 0.55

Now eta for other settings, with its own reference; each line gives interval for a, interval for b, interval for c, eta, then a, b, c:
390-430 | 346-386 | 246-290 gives 0.43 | 0.17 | 0.10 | 0.263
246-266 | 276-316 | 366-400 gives 0.46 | 0.11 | 0.03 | 0.106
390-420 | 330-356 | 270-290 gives 0.59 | 0.21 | 0.02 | 0.067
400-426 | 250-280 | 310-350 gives 0.02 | 0.19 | 0.24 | 0.028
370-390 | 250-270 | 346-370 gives 0.09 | 0.08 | 0.10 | 0.118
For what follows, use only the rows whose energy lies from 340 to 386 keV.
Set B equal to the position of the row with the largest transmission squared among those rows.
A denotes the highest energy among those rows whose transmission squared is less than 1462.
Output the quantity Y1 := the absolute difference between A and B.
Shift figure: 35 keV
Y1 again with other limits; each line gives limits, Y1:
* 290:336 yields 5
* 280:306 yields 5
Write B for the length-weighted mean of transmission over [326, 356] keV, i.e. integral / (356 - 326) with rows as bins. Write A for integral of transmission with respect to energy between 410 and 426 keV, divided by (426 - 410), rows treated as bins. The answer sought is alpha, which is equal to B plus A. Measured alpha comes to 64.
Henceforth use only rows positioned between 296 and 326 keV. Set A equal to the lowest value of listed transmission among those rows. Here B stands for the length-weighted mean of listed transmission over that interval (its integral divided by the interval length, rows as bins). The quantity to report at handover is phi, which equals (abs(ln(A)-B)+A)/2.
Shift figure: 36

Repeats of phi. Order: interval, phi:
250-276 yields 16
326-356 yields 36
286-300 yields 36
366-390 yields 29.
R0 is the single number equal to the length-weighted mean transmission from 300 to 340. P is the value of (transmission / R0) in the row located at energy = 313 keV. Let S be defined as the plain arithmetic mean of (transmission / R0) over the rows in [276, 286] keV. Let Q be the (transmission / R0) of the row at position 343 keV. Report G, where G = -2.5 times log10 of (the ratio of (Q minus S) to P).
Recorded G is 4.1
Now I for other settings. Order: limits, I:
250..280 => 3.99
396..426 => 4.42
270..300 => 4.71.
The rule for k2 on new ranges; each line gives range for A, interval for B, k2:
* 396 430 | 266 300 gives -0.13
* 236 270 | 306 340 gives -0.62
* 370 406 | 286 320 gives 0.00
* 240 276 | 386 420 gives -0.32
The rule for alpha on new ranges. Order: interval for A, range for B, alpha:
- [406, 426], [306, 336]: 65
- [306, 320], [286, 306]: 76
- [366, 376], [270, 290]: 66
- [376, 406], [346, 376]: 70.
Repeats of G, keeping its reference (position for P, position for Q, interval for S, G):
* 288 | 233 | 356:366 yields 1.3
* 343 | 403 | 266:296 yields 2.9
